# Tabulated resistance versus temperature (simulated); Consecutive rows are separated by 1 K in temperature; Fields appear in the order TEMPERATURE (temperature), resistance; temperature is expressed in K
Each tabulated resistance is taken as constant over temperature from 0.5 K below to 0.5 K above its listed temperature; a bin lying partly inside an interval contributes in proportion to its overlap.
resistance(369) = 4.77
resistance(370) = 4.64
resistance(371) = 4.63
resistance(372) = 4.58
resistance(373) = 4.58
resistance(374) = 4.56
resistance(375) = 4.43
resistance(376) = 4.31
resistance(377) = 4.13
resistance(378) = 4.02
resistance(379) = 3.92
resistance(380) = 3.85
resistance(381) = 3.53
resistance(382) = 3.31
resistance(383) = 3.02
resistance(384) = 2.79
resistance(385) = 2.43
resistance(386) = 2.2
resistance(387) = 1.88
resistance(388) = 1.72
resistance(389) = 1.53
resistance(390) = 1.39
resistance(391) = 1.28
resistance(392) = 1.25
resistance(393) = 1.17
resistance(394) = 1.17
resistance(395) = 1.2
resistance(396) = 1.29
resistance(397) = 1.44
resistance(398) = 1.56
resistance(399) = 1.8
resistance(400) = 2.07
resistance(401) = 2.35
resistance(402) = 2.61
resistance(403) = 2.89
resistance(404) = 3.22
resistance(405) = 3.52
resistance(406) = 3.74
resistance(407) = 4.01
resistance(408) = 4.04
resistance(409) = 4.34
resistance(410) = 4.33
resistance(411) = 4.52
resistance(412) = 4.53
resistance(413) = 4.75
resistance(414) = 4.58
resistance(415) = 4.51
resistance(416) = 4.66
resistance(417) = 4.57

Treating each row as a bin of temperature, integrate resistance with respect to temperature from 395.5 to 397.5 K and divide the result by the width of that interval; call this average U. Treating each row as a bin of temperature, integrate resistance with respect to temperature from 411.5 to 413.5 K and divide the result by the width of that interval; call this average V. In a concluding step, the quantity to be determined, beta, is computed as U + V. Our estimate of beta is 6.0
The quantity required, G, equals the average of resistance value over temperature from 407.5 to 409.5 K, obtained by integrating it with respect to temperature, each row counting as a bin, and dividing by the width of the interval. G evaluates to 4.2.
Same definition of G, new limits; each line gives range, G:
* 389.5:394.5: 1.3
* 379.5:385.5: 3.2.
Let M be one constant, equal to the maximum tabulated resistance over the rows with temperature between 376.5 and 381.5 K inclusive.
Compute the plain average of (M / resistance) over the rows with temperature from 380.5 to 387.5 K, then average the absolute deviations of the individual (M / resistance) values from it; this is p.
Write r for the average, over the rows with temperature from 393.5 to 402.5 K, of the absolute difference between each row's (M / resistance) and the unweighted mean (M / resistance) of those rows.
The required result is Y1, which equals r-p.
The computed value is 0.3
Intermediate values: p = 0.30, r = 0.61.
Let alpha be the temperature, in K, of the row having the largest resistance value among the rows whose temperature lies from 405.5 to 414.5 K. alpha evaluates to 413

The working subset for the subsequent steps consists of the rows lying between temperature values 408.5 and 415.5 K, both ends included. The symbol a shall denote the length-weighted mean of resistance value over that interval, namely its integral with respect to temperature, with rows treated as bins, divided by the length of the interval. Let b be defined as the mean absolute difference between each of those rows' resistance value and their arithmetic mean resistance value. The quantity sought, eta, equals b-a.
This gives -4.4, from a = 4.5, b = 0.10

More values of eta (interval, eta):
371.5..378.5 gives -4.2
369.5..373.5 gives -4.6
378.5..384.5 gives -3.0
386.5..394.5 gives -1.2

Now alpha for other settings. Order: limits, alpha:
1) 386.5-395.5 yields 387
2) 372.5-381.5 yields 373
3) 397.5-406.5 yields 406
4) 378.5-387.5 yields 379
